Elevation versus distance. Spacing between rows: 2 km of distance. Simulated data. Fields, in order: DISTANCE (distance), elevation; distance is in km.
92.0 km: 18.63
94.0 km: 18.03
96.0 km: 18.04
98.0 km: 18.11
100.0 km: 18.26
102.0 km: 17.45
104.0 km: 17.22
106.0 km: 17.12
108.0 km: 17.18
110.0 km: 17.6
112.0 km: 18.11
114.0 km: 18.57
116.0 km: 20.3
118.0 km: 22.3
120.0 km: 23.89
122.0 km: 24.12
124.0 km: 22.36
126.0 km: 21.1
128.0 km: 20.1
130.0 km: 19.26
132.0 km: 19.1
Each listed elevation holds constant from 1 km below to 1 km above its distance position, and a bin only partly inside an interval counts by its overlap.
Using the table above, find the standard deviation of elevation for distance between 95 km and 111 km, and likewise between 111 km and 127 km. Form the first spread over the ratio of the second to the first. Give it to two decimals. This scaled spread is 0.09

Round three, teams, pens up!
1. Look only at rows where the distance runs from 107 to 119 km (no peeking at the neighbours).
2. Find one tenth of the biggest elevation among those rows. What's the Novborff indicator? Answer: 2.23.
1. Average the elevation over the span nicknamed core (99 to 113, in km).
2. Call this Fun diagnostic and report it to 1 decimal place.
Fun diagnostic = 17.6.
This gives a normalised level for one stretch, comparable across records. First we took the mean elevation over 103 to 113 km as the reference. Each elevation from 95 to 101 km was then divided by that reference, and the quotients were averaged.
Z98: 1.04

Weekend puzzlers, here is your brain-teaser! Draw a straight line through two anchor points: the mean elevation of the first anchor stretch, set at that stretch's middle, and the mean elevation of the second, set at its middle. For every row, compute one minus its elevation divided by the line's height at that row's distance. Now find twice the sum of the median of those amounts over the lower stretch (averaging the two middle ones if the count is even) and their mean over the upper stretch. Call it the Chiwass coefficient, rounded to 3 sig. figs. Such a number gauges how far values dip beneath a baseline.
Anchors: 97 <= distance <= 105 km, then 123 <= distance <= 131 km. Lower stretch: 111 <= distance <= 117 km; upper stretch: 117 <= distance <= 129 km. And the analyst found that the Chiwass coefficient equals -0.137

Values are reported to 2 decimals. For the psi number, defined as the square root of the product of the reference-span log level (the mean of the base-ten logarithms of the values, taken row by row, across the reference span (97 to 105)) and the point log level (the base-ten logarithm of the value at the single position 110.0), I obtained 1.25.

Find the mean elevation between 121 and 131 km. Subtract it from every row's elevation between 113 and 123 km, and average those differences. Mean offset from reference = 0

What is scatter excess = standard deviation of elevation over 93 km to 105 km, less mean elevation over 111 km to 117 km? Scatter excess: -18.6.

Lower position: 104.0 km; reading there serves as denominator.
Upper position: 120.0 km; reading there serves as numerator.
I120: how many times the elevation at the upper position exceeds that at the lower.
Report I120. 1.39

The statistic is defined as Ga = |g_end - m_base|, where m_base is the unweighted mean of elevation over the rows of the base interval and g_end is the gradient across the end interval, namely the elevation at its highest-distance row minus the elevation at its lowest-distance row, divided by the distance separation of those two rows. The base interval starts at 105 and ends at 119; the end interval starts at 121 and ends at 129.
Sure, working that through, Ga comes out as 19.4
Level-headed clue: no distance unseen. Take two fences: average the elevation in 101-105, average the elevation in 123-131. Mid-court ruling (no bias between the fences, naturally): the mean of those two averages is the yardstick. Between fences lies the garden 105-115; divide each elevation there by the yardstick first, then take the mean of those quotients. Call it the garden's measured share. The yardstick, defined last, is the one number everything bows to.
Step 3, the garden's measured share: 0.93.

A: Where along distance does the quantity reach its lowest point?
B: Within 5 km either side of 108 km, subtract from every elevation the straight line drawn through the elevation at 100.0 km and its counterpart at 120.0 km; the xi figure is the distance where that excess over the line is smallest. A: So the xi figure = 112.0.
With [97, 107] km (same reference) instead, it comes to 106.0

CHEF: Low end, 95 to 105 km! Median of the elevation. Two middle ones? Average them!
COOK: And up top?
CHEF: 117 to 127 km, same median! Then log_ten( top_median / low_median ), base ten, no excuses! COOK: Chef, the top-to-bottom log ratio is 0.093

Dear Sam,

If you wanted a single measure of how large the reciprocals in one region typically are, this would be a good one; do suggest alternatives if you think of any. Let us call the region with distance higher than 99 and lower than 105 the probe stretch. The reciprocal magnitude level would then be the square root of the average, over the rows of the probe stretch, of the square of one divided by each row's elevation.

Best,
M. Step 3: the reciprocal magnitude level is 0.057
